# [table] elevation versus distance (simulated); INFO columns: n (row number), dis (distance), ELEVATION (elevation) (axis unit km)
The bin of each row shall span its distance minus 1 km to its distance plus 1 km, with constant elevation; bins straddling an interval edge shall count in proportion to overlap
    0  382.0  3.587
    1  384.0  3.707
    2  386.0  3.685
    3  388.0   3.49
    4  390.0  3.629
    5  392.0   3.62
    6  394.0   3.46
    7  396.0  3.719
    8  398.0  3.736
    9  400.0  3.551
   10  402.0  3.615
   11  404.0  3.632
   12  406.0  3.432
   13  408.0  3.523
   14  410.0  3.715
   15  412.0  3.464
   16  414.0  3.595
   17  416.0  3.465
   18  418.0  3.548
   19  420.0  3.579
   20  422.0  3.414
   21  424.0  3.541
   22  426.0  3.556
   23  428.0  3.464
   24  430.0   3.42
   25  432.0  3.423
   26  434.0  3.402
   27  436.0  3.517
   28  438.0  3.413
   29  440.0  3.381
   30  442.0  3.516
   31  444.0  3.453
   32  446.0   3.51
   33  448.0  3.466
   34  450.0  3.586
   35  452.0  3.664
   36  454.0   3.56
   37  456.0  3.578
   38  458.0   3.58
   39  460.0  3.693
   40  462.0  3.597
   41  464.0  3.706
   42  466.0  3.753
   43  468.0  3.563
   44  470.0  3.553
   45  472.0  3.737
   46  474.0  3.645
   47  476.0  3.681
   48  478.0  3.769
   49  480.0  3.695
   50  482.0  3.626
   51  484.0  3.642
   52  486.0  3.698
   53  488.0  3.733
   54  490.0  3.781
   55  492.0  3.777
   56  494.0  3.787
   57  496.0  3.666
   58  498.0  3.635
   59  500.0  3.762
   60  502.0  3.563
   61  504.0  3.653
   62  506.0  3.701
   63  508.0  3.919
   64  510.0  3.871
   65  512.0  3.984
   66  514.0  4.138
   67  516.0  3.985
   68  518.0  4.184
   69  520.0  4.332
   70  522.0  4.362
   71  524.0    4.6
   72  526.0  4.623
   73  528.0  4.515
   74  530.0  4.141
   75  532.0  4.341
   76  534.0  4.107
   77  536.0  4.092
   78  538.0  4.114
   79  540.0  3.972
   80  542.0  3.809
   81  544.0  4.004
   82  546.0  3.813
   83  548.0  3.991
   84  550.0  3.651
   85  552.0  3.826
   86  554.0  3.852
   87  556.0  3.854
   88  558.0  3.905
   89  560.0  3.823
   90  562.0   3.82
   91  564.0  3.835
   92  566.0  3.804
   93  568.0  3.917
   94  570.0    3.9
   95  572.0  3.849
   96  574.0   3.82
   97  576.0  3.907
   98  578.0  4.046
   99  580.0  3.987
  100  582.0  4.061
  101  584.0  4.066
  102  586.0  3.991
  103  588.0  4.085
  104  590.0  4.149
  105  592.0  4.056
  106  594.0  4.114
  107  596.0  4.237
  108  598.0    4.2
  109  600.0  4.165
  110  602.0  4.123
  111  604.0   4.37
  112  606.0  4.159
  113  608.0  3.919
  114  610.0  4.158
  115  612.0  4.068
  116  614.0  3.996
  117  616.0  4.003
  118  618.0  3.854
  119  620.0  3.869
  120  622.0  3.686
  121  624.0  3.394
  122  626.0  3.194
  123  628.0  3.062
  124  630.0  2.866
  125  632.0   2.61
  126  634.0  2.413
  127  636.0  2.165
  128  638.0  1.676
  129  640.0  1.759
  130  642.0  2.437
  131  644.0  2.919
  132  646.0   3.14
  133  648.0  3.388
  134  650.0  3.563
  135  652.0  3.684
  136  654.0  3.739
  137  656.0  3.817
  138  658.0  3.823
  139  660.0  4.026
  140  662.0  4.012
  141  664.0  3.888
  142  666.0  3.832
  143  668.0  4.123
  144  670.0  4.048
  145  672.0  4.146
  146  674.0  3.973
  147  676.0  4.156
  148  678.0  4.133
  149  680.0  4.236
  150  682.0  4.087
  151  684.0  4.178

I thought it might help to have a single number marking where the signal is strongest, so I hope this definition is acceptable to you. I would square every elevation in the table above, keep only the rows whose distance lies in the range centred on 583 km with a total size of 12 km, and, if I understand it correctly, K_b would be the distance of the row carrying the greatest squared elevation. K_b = 588.0 km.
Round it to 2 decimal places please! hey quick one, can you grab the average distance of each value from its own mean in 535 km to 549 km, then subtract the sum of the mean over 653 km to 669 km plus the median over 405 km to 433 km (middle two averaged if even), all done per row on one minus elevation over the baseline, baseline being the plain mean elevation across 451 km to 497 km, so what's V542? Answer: 0.04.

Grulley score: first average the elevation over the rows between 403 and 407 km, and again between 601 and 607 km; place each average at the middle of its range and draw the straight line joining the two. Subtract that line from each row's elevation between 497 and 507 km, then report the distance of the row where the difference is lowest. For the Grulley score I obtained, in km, 502.0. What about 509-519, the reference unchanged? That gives 510.0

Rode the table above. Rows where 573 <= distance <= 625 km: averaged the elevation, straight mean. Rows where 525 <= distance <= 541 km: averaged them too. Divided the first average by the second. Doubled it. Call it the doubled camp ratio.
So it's 1.90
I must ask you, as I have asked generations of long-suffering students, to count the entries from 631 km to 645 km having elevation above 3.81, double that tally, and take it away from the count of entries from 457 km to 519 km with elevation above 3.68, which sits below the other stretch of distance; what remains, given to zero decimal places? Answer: 20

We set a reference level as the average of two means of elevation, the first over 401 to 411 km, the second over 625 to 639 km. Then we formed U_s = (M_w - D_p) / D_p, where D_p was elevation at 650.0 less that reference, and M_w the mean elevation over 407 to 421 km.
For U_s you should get 6.3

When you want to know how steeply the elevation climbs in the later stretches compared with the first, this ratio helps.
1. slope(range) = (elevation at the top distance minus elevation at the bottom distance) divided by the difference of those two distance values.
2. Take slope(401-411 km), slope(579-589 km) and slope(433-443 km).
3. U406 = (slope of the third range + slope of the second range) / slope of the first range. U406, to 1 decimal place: 2.1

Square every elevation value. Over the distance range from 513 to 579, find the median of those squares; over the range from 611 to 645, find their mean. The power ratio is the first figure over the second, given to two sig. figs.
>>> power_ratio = 1.6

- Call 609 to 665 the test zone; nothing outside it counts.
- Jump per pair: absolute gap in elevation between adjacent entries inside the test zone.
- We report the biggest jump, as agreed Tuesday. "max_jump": 0.68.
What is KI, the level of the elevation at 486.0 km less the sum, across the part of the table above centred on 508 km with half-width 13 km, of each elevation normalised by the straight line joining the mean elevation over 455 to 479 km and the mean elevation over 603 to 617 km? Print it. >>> -9.6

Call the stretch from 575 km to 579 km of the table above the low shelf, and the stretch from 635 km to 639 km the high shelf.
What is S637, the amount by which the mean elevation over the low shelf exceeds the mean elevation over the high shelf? 2.1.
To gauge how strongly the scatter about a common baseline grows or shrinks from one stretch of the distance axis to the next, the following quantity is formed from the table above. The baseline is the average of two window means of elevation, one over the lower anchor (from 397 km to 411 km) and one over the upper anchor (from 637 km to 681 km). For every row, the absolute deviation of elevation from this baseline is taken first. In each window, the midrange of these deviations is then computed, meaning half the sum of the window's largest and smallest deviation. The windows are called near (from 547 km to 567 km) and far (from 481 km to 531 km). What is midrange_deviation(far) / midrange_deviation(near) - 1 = 1.2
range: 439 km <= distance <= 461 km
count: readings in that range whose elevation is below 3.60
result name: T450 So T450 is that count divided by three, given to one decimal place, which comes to 3.0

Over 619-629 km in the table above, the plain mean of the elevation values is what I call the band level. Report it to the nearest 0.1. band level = 3.4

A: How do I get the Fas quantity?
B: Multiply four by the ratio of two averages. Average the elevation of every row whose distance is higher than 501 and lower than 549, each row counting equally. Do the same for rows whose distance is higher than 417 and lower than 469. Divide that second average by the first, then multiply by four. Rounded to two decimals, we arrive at 3.47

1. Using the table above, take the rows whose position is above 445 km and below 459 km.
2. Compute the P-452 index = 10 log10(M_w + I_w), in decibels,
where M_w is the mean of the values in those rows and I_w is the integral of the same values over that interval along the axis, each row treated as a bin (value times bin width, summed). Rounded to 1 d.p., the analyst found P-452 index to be 17.3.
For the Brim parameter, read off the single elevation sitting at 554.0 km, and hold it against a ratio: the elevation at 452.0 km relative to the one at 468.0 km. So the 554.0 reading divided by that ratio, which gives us 3.75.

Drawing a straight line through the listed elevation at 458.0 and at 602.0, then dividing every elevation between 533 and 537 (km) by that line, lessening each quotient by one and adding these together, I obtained 0.118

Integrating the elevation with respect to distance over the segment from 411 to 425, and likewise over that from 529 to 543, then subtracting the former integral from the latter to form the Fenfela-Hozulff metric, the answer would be 8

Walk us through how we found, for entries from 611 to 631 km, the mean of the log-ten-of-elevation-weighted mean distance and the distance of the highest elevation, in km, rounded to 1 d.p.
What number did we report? 616.2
